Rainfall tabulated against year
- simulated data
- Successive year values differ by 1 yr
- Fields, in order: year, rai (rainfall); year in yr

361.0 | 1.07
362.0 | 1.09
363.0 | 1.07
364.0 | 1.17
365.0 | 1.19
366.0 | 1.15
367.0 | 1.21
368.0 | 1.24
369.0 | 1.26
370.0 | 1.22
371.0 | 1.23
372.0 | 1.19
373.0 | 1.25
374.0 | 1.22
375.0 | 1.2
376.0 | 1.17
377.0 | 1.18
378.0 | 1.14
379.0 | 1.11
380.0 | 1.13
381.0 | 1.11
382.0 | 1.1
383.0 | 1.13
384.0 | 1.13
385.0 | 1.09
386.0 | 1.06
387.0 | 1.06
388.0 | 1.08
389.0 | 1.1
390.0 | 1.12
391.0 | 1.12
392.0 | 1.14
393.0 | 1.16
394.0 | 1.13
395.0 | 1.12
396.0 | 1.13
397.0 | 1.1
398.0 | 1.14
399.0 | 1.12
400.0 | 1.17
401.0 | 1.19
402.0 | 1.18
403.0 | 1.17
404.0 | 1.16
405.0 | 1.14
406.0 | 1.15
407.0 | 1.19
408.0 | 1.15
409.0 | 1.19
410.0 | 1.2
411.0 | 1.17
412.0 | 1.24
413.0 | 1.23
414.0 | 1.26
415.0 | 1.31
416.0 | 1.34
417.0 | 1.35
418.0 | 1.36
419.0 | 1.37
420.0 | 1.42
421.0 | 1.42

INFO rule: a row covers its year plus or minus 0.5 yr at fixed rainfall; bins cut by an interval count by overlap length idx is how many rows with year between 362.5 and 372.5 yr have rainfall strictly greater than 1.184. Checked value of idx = 7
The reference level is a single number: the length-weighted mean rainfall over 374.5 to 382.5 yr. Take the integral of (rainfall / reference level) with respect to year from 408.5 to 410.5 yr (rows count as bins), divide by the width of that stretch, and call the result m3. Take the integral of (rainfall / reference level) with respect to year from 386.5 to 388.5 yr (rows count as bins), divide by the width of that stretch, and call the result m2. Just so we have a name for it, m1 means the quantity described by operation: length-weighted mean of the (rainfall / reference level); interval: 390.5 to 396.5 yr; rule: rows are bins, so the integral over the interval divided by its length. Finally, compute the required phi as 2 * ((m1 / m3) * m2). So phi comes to 1.78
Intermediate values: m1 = 0.99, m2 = 0.94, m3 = 1.05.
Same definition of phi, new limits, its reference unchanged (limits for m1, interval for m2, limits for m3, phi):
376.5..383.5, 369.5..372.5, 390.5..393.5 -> 2.10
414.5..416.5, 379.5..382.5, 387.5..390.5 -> 2.35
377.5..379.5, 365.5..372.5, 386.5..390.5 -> 2.19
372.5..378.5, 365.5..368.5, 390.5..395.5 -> 2.21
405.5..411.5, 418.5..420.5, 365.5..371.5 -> 2.36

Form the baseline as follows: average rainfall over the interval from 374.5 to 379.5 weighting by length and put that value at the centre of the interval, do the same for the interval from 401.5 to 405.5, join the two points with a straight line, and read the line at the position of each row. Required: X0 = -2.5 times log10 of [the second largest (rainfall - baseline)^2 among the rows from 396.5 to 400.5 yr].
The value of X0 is 6.9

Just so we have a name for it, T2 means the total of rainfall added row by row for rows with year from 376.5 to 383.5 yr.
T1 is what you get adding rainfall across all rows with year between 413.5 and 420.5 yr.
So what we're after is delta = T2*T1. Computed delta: 74.3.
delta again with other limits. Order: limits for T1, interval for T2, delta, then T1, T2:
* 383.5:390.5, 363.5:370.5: 64.5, 7.6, 8.44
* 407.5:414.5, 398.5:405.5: 68.6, 8.4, 8.13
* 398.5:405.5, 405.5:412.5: 67.4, 8.1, 8.29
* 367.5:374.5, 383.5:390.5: 65.8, 8.6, 7.64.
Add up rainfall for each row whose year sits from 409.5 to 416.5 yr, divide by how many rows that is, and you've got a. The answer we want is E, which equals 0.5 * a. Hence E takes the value 0.625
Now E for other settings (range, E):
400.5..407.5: 0.584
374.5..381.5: 0.574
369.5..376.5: 0.606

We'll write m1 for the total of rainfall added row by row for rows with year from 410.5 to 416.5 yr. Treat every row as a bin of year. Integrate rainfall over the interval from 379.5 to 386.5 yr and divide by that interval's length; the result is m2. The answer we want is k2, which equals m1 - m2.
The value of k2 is 6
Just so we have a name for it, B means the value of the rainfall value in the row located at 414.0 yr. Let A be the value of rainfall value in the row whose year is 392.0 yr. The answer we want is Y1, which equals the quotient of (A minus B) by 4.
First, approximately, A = 1.14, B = 1.26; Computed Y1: -0.03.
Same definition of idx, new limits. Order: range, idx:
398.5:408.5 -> 2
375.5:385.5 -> 0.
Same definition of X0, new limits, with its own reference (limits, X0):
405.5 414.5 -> 5.6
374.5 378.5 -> 8.5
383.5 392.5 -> 5.0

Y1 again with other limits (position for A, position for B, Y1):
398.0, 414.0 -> -0.03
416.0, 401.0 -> 0.04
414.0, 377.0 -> 0.02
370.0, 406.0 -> 0.02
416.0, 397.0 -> 0.06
